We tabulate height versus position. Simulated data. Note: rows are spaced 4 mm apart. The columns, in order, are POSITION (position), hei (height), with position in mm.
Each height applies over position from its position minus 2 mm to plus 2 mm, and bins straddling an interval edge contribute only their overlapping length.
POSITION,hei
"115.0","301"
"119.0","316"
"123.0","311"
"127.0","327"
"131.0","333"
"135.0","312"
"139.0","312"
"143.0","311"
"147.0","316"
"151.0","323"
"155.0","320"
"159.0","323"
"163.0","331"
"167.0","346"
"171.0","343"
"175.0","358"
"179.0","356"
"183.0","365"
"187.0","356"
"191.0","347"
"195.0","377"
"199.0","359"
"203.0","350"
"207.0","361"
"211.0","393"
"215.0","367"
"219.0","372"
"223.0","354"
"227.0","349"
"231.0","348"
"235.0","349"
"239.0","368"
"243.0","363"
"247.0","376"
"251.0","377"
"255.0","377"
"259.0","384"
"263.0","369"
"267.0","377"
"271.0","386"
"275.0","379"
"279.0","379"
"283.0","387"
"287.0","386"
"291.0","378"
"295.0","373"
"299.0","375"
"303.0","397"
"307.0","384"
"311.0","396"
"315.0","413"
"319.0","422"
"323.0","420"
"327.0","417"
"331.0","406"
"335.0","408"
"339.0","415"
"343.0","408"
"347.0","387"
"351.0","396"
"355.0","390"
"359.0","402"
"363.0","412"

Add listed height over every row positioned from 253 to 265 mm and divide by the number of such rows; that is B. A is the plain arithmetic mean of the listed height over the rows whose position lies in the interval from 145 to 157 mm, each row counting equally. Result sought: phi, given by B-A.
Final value 57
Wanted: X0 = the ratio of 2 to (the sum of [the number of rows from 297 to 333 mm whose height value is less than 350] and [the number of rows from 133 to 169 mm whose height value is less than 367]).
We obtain 0.22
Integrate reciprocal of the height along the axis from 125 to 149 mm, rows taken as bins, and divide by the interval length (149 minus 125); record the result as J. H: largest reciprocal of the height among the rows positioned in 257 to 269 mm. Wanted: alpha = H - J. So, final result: -0.0004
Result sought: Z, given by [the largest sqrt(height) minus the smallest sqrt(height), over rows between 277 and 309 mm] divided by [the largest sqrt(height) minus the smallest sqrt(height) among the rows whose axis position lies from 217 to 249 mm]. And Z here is 0.8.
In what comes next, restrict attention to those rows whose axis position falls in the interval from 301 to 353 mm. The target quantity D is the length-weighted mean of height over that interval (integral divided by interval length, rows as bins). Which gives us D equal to 405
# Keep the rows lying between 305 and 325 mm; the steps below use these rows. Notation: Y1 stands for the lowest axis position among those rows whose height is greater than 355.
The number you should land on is 307.0 mm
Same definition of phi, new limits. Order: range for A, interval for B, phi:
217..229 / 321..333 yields 56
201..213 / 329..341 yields 42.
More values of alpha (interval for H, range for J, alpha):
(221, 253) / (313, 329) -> 0.0005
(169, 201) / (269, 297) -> 0.0003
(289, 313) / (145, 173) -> -0.0004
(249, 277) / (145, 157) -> -0.0004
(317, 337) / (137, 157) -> -0.0007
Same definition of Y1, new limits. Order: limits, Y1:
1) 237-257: 239.0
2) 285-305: 287.0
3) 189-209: 195.0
